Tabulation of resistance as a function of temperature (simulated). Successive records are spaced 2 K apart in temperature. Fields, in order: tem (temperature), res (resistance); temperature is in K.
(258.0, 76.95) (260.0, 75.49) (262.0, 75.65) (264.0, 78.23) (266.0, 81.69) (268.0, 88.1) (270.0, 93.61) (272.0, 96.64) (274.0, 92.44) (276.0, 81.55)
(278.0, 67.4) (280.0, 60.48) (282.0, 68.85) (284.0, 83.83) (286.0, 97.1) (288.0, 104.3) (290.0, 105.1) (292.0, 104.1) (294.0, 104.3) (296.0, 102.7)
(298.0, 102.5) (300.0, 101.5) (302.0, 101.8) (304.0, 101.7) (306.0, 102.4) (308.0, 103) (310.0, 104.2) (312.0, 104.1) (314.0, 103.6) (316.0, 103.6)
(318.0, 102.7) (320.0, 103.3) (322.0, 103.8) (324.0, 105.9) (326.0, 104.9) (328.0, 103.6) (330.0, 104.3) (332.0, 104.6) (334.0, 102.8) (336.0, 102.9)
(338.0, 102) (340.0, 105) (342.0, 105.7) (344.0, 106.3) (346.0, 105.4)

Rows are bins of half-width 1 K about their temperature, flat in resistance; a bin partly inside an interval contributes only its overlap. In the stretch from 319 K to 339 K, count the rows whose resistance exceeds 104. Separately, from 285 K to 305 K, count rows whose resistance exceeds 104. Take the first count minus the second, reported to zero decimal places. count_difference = 0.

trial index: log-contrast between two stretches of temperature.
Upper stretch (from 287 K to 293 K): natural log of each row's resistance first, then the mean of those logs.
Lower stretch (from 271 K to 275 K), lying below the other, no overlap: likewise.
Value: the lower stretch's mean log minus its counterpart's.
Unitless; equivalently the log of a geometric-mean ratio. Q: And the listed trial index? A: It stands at -0.1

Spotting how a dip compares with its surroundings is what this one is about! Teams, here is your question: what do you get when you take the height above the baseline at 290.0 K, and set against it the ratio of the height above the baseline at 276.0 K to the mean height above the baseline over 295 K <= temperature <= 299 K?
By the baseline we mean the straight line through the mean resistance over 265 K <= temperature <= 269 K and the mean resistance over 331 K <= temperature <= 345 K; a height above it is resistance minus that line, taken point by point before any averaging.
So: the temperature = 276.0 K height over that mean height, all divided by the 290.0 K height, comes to 0.0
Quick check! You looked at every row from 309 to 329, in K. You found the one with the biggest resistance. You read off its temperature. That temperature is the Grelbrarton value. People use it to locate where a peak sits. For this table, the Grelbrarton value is 324.0 K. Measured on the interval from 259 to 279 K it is 272.0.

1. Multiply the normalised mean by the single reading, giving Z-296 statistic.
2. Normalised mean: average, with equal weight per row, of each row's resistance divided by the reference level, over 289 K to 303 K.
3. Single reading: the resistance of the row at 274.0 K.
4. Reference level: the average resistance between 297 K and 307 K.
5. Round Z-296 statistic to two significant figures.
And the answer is 93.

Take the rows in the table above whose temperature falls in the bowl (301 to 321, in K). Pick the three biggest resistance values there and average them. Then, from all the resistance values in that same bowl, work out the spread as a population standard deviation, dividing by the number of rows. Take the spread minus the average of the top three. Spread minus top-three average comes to -103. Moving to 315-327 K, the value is -104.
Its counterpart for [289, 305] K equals -103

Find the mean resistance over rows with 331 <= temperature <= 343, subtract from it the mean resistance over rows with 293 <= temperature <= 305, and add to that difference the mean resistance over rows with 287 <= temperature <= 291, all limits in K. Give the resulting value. 106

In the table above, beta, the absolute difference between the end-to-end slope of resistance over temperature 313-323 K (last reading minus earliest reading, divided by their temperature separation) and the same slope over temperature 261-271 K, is 2.2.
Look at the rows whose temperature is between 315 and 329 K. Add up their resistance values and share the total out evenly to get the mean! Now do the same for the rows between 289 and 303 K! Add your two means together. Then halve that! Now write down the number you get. 104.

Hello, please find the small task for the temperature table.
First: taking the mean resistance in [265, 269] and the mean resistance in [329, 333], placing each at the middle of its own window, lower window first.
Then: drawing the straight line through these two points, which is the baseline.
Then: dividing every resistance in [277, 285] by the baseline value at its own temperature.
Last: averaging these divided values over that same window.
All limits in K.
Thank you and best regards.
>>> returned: 0.79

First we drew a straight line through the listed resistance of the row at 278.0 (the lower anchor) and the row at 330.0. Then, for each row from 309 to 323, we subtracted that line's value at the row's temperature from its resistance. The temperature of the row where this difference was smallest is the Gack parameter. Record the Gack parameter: 322.0 K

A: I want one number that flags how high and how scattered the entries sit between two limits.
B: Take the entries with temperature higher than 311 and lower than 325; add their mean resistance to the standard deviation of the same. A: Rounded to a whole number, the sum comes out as 105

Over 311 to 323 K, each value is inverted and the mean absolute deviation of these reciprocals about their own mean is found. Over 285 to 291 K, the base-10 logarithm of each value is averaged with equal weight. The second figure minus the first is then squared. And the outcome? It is 4.04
